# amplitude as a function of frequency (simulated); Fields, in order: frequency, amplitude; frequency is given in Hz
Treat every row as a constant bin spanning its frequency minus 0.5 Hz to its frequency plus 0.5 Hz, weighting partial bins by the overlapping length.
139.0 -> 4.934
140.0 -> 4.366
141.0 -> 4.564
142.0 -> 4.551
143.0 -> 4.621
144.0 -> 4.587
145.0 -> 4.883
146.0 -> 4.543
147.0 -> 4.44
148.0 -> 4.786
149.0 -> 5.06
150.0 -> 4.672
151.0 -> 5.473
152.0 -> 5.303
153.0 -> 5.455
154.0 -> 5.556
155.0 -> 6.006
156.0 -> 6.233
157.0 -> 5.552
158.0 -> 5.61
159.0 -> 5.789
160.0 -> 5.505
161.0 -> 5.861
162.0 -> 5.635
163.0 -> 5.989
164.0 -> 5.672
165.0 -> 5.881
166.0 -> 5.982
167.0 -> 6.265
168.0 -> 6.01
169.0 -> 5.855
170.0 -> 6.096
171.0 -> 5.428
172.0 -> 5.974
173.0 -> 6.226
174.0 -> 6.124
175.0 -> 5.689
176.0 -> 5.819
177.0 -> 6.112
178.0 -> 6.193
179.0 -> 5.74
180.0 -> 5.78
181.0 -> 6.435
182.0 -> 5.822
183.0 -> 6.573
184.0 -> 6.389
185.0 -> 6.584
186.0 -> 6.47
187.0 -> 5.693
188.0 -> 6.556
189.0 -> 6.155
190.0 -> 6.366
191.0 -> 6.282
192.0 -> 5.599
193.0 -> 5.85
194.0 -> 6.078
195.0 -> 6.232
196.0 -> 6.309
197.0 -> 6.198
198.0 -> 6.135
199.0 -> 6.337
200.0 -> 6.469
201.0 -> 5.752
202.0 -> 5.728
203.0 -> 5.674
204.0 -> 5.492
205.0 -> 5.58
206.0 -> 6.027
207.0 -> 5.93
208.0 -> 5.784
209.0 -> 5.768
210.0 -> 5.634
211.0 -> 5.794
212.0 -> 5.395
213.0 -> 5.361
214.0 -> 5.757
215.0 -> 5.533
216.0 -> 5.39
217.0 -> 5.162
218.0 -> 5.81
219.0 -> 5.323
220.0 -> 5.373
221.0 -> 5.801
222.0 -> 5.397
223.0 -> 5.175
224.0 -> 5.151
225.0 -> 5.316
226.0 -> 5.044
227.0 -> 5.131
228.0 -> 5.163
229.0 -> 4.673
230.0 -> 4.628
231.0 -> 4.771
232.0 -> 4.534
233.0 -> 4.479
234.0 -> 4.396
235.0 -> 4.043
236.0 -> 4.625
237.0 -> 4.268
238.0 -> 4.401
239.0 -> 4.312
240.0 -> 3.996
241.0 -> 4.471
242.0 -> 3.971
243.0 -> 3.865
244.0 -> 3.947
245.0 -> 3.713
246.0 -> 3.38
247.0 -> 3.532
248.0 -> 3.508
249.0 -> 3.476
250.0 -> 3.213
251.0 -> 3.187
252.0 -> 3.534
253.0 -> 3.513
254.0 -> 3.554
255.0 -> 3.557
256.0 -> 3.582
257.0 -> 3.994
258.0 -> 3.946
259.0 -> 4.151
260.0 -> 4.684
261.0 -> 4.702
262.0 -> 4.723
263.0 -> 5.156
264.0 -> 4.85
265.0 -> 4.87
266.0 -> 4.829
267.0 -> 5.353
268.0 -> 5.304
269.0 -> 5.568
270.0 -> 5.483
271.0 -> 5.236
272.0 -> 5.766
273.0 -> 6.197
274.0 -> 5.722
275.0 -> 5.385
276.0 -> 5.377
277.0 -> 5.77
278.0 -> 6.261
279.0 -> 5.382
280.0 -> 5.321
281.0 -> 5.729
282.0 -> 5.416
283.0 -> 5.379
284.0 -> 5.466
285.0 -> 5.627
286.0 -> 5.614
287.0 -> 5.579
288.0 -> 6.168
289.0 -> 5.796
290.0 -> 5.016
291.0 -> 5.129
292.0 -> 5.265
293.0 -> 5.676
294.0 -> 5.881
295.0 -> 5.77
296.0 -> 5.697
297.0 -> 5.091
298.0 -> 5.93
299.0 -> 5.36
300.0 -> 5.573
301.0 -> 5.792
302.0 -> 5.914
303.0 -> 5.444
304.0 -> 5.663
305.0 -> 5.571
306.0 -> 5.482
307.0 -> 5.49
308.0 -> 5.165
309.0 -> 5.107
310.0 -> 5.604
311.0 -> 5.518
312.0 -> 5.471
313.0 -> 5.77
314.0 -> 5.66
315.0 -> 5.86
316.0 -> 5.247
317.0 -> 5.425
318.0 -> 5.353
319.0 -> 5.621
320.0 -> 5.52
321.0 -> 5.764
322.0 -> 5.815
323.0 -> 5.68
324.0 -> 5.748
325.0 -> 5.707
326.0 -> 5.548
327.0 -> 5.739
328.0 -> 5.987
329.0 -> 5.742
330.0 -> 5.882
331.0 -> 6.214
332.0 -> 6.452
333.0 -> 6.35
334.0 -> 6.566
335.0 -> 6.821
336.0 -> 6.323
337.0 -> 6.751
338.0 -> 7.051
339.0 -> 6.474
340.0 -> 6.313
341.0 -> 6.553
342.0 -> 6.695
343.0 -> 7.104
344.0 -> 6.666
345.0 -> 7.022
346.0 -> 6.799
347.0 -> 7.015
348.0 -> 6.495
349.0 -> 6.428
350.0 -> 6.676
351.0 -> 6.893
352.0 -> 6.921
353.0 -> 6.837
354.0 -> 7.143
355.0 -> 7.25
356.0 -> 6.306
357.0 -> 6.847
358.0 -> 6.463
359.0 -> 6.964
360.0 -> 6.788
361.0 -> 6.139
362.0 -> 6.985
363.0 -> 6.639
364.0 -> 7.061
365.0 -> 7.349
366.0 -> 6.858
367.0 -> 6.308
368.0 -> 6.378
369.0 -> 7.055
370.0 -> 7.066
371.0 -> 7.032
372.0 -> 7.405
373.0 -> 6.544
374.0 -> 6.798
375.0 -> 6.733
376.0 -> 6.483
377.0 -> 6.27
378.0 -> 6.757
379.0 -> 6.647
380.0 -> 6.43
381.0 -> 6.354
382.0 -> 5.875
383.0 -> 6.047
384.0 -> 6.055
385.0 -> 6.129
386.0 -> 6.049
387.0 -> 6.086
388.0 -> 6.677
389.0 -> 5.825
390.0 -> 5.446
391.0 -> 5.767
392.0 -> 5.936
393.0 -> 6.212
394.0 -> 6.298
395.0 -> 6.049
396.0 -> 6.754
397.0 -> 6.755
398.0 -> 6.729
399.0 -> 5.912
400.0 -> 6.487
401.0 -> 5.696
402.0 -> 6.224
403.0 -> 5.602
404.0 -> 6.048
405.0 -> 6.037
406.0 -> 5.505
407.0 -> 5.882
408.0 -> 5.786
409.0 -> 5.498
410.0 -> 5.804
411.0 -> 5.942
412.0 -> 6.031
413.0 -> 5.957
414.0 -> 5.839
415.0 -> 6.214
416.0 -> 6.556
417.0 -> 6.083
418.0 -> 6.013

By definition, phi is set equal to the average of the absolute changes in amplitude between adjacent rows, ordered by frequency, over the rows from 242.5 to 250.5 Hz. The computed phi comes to 0.16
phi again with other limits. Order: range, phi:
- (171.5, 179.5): 0.25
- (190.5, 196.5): 0.28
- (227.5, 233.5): 0.19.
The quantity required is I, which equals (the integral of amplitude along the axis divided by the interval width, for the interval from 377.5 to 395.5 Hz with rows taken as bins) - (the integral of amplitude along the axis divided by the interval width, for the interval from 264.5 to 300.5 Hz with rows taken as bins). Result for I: 0.6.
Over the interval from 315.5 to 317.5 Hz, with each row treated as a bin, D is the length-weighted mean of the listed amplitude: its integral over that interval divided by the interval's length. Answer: 5.3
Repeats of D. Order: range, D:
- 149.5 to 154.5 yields 5.3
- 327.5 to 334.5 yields 6.2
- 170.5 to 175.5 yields 5.9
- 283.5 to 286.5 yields 5.6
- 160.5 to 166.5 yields 5.8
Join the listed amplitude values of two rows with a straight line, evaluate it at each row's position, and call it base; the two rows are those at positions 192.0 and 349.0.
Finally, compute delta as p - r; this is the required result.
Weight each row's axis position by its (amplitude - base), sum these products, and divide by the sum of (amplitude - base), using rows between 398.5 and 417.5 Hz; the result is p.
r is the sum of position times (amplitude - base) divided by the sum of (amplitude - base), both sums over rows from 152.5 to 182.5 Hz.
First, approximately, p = 407.9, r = 168.7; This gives 239.2 Hz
